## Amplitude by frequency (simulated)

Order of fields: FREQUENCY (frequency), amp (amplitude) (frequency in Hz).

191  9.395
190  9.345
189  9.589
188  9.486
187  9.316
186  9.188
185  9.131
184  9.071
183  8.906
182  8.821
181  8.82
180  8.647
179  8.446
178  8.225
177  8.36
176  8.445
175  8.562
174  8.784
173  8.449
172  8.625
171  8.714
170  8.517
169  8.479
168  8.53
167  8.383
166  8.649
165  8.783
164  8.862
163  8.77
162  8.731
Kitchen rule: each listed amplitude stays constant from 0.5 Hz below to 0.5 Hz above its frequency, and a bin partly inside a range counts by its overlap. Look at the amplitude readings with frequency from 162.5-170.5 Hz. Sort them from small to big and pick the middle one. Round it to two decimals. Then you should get 8.59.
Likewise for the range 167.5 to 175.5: 8.55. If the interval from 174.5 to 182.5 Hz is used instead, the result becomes 8.50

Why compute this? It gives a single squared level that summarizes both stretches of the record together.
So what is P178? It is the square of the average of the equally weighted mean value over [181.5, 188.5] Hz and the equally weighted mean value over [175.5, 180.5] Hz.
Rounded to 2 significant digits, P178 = 77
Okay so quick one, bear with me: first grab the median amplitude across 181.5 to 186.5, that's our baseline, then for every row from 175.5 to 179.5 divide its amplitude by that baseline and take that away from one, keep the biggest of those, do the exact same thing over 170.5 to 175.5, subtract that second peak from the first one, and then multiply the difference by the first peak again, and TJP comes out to 0.0023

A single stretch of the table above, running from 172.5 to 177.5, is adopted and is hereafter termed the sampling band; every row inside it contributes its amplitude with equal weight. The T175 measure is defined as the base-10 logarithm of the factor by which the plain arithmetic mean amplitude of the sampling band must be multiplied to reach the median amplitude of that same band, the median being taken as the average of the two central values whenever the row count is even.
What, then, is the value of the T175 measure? -0.0036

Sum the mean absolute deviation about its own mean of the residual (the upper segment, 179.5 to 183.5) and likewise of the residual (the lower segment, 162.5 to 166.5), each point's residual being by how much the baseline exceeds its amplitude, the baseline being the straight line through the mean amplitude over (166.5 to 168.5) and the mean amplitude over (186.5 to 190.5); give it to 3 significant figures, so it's 0.138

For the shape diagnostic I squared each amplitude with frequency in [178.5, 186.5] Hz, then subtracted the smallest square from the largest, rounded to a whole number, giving 13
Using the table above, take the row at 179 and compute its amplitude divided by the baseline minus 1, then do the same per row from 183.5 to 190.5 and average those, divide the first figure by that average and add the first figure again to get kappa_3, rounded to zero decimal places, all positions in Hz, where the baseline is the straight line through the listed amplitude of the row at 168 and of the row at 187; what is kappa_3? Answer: 43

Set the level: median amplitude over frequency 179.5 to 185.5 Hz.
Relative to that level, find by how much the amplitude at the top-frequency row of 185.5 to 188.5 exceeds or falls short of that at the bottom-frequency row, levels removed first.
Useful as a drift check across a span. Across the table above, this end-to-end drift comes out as 0.3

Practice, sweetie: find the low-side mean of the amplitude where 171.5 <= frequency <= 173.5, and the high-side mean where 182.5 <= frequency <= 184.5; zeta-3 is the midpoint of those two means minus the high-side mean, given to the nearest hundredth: -0.23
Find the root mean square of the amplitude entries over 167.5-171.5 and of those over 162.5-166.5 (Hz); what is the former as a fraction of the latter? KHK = 0.98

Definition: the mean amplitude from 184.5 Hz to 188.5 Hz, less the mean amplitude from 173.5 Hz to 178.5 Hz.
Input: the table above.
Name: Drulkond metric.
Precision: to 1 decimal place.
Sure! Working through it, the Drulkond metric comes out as 0.8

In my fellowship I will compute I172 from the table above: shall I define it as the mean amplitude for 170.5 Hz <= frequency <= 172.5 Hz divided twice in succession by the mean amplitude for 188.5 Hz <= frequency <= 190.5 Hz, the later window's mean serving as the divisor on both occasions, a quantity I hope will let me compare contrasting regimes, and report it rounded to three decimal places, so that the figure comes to 0.097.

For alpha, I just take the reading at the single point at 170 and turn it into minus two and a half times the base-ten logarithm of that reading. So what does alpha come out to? -2.33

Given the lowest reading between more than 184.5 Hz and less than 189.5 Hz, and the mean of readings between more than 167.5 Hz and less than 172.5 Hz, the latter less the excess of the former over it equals 8.0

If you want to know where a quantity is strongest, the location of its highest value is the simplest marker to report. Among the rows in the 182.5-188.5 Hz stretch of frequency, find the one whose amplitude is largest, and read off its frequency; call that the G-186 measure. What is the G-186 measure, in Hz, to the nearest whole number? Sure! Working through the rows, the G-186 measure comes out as 188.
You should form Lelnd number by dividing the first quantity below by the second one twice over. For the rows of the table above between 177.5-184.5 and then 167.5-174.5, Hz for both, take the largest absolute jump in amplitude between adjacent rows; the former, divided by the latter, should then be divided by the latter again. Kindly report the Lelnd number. 2.0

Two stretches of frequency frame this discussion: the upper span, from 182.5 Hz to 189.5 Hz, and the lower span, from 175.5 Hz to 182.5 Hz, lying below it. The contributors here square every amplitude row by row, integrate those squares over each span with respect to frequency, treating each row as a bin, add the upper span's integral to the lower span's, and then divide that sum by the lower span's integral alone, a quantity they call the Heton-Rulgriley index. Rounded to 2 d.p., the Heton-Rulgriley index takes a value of 2.17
